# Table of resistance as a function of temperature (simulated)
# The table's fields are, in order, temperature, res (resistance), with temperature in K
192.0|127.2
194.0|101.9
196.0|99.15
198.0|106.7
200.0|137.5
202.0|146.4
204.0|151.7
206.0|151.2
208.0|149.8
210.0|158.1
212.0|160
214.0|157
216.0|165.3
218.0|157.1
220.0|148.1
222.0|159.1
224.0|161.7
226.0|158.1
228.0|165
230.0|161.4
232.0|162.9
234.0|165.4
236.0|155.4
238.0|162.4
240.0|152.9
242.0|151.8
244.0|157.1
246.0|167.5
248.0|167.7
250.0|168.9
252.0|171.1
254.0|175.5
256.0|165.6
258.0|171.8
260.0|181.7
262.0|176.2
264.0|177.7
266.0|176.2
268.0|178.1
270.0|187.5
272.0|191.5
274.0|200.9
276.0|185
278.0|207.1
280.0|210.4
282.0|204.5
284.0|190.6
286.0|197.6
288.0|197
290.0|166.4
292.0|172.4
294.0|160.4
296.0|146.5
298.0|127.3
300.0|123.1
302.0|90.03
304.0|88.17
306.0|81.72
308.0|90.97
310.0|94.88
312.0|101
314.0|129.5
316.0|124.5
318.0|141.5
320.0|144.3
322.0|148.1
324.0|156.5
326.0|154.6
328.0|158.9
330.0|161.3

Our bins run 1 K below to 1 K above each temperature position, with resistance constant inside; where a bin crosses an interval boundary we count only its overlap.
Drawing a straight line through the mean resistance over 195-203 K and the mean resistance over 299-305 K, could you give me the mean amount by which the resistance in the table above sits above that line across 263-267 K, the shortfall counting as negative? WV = 69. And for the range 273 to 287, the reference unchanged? 94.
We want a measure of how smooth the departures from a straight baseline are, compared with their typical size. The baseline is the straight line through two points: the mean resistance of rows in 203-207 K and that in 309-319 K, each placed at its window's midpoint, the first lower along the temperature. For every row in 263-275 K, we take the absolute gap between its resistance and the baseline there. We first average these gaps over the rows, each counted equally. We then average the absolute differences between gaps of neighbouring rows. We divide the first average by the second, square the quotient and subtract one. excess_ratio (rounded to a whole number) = 90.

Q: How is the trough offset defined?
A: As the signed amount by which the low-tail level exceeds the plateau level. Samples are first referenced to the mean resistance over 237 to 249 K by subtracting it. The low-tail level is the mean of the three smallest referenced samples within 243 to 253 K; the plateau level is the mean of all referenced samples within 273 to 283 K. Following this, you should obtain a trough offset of -37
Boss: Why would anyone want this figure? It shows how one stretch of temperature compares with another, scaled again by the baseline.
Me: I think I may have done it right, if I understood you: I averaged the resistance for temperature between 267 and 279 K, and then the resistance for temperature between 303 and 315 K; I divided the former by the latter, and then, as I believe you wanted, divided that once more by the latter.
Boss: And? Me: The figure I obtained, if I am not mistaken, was 0.020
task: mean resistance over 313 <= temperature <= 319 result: 132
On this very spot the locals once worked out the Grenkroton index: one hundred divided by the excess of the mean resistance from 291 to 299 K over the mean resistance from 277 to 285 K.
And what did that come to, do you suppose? -2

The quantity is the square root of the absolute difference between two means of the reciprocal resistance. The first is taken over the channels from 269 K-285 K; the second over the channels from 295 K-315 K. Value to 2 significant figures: 0.068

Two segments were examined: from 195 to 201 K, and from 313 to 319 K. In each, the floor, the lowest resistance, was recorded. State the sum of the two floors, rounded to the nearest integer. 224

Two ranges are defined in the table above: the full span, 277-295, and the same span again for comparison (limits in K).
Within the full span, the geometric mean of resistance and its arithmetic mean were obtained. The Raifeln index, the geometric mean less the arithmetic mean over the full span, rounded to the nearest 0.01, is -0.84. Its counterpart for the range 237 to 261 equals -0.22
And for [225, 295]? -0.70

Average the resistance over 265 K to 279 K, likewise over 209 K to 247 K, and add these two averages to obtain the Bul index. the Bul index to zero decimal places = 349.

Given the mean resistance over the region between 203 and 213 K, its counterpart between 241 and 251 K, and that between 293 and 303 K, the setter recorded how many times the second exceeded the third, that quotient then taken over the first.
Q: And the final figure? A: 0.0081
